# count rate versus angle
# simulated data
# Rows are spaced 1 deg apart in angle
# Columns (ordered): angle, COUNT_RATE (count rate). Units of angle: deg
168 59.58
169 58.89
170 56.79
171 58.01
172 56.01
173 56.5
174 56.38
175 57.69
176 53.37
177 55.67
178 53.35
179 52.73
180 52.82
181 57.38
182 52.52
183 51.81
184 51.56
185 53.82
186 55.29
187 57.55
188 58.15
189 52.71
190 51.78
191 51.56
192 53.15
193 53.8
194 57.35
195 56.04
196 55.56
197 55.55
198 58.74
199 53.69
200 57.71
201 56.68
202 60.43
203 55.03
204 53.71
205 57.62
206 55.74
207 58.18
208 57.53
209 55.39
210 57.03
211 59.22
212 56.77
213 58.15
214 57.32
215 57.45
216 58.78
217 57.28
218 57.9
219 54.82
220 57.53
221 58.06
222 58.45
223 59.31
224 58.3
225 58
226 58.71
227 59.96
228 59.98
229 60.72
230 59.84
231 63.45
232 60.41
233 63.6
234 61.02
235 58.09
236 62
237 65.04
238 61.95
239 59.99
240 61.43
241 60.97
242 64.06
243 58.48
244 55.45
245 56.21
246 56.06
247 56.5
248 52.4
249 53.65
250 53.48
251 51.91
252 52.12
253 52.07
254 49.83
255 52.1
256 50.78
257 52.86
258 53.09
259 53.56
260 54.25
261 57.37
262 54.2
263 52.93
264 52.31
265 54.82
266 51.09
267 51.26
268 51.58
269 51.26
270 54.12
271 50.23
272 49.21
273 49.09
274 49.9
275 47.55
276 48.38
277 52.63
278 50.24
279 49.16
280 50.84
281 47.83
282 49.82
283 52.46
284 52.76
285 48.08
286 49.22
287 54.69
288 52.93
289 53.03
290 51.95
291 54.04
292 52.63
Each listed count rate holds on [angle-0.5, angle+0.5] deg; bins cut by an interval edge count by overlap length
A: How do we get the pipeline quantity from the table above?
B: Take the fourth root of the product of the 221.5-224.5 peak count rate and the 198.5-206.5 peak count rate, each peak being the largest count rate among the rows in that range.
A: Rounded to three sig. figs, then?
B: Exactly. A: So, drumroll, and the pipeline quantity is 7.74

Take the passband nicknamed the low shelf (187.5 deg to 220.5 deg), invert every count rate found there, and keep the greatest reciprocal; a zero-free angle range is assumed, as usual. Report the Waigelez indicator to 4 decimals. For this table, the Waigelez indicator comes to 0.0194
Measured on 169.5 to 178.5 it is 0.0187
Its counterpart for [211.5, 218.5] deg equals 0.0176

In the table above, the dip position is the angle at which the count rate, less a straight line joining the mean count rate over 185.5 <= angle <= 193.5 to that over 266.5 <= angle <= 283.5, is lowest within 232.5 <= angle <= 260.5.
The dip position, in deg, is 254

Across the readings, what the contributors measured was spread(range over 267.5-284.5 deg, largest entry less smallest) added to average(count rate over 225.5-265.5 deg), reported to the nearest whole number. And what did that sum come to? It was 64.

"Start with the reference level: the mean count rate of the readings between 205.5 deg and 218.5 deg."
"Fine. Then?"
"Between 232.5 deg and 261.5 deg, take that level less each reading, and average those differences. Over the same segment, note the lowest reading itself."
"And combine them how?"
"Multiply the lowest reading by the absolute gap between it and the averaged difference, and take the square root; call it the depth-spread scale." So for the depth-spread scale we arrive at 49.4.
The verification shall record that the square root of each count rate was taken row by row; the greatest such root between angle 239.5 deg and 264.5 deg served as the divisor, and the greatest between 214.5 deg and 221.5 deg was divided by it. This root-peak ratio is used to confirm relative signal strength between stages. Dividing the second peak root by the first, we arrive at 0.96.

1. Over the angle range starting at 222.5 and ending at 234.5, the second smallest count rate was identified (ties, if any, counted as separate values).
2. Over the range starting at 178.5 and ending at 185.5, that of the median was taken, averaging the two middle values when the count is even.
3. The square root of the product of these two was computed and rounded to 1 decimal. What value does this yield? 55.4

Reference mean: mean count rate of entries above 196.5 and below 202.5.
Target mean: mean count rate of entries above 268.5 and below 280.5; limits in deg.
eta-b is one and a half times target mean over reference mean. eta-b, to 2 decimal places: 1.32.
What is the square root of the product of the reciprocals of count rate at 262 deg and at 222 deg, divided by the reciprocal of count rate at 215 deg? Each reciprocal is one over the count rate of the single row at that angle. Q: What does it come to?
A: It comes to 1.02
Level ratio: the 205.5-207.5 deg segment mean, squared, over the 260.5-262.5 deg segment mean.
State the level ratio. 58.2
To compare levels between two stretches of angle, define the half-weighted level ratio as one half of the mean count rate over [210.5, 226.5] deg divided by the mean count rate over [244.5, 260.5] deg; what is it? 0.544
